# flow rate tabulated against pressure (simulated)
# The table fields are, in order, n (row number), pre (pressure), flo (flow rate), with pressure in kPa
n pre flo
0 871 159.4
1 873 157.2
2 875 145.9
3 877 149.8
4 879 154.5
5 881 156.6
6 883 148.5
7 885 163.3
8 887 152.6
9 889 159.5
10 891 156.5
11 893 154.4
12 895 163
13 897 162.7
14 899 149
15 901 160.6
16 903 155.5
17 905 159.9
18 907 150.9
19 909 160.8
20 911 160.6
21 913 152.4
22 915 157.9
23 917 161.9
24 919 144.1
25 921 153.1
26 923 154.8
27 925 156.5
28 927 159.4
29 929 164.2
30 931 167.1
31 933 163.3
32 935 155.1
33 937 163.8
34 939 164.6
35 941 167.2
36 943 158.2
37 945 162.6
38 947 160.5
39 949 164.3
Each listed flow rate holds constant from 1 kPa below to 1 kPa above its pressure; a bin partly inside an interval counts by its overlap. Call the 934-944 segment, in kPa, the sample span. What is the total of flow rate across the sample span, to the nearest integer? 809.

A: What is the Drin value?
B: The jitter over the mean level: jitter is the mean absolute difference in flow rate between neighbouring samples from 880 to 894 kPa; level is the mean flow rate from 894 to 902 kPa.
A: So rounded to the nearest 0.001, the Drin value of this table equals 0.048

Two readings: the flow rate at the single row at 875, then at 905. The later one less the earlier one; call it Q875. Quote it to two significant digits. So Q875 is 14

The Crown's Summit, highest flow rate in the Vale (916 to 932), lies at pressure 931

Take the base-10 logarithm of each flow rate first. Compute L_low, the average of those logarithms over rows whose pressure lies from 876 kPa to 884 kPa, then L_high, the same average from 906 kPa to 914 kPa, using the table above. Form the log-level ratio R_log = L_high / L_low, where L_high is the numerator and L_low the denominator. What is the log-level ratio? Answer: 1.005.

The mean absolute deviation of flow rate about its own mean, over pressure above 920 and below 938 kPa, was 4.36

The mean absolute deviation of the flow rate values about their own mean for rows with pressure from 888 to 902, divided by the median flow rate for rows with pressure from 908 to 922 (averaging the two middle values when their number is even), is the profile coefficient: 0.0253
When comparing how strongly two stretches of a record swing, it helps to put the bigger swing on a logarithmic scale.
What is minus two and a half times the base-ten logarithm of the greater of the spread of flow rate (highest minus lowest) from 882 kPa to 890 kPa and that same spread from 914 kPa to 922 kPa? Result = -3.13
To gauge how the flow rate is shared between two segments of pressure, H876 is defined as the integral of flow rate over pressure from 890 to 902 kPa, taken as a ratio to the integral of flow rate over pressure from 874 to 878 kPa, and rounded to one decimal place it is 3.2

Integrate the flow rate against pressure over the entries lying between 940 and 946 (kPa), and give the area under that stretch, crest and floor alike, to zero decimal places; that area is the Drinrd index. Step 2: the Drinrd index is 976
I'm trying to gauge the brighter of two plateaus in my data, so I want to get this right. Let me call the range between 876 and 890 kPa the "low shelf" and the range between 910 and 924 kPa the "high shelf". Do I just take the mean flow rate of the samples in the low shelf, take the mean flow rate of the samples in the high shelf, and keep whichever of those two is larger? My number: 155.0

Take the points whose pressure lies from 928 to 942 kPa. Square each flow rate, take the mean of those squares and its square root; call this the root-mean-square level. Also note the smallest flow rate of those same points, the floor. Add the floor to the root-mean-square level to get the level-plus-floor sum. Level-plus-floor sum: 319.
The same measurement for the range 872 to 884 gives 298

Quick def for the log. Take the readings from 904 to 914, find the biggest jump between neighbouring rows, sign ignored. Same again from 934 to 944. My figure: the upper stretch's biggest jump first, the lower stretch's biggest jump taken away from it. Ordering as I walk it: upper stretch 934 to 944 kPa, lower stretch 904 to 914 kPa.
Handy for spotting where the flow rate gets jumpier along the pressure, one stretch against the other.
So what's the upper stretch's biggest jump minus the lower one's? -0.9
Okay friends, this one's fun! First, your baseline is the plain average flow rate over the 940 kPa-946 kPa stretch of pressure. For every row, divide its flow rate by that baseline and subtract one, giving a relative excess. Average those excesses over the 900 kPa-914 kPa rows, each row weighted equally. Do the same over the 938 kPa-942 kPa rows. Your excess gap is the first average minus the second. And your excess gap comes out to -0.053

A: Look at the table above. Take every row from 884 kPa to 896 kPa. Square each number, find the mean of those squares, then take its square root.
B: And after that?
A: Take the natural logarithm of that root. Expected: 5.06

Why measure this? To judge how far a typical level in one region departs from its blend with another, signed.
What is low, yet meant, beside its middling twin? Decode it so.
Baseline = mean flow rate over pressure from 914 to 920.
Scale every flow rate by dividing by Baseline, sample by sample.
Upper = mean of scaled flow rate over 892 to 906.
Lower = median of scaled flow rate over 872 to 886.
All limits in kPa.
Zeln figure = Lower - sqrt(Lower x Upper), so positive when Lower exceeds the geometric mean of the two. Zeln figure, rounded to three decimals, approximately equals -0.011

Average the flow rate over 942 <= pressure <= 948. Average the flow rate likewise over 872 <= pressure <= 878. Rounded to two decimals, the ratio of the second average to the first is 0.94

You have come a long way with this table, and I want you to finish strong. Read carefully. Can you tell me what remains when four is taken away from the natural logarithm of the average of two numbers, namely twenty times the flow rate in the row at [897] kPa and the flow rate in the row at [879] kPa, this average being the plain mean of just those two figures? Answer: 3.441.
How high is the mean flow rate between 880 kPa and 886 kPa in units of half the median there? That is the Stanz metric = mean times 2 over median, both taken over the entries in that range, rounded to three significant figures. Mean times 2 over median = 1.99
